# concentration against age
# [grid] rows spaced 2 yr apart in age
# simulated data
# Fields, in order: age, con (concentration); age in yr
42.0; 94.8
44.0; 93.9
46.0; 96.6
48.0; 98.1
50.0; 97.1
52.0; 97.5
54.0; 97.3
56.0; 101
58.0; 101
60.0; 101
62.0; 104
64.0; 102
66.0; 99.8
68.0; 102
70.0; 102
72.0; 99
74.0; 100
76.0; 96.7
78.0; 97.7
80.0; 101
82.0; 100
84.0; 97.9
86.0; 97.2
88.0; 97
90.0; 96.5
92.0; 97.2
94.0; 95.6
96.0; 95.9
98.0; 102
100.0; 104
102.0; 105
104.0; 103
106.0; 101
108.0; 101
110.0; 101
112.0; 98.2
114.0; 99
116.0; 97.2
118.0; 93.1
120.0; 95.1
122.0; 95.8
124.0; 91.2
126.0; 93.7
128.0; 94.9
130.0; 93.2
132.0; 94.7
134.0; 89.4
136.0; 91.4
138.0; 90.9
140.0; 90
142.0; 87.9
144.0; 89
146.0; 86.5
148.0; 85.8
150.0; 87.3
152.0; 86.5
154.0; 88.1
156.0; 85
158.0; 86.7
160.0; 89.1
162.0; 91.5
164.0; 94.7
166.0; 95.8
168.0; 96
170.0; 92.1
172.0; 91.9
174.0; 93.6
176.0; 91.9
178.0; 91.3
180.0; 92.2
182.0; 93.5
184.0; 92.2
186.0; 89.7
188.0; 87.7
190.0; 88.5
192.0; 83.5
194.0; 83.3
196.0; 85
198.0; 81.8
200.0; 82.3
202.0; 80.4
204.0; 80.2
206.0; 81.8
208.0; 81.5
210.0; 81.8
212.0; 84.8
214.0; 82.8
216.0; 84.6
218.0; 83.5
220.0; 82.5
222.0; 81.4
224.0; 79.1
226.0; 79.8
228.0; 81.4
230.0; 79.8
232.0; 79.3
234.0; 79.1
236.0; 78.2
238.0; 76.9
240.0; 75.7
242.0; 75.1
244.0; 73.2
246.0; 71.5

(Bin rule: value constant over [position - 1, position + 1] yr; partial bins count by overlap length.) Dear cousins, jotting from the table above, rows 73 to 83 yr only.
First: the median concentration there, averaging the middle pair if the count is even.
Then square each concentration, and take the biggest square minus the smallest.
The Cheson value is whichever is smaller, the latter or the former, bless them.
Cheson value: 100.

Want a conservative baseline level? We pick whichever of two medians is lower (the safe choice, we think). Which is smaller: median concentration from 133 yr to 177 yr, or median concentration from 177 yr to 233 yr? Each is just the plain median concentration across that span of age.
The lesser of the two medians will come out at 83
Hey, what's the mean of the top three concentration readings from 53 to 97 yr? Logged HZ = 103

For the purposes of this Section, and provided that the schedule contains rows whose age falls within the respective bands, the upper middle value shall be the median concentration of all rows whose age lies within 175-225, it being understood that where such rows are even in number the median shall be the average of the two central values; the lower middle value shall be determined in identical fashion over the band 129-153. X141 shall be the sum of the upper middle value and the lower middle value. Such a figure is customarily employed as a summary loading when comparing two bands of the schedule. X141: 172.7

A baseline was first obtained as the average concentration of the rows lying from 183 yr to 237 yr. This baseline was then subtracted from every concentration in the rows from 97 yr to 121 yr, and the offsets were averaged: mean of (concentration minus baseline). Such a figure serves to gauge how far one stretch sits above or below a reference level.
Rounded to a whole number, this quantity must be 17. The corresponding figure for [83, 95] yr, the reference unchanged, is 14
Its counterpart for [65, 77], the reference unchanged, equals 17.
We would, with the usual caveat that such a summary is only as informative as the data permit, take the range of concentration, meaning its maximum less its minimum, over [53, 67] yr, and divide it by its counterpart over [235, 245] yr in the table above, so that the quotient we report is 1.34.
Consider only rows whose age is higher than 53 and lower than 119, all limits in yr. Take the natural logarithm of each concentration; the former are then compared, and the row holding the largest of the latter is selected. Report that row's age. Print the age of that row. 102.0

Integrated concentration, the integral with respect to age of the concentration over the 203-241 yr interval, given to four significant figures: 3068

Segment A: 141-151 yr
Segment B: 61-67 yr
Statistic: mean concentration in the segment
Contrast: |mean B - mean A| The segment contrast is 15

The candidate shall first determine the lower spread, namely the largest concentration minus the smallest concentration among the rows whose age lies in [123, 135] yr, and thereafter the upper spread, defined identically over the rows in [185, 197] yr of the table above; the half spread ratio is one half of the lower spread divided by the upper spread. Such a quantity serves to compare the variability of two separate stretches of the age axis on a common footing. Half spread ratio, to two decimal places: 0.43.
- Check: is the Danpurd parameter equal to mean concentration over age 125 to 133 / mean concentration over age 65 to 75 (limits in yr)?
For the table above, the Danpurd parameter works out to 0.936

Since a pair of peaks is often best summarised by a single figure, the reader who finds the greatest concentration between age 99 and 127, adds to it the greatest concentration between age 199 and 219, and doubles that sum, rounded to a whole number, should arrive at 380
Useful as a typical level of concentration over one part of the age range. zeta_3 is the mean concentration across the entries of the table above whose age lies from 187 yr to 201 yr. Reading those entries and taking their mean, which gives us 85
